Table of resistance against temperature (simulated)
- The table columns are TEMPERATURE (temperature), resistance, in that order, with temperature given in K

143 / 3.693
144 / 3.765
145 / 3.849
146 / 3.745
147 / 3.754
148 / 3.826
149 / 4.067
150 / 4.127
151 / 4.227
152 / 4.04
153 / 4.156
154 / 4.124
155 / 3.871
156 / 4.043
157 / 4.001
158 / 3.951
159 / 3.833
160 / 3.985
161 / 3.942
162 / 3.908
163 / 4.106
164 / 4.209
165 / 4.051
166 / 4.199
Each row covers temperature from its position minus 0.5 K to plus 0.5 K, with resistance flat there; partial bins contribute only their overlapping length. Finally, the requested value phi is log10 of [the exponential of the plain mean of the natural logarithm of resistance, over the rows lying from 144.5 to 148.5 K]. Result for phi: 0.579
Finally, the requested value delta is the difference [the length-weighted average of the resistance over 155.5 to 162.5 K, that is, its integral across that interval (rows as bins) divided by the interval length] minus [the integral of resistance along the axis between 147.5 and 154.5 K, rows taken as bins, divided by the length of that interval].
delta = -0.13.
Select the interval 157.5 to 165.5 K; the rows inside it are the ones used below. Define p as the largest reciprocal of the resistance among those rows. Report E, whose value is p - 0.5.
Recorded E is -0.239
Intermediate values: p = 0.261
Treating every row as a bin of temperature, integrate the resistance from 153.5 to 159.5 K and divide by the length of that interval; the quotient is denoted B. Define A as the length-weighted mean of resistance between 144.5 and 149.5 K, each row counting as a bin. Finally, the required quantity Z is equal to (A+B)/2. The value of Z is 3.91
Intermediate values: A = 3.85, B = 3.97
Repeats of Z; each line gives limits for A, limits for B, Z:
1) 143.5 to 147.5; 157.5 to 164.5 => 3.88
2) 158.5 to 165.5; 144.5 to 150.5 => 3.95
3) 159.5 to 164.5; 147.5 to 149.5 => 3.99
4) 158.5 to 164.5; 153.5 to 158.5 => 4.00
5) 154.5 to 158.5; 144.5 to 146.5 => 3.88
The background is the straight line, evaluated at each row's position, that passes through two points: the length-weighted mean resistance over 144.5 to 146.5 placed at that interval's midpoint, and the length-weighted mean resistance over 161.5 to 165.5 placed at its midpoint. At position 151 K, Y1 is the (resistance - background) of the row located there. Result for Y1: 0.35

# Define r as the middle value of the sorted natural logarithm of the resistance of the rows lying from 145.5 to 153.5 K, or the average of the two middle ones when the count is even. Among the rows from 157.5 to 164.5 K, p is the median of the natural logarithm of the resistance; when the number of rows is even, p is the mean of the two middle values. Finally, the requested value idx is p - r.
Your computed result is -0.026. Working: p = 1.37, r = 1.40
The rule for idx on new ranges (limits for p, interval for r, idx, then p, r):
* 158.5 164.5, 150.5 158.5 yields -0.020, 1.38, 1.40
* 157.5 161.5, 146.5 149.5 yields 0.031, 1.37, 1.34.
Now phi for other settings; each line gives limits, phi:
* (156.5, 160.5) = 0.596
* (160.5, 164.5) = 0.606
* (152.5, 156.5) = 0.607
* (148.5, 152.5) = 0.614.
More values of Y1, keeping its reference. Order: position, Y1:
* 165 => -0.04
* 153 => 0.25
